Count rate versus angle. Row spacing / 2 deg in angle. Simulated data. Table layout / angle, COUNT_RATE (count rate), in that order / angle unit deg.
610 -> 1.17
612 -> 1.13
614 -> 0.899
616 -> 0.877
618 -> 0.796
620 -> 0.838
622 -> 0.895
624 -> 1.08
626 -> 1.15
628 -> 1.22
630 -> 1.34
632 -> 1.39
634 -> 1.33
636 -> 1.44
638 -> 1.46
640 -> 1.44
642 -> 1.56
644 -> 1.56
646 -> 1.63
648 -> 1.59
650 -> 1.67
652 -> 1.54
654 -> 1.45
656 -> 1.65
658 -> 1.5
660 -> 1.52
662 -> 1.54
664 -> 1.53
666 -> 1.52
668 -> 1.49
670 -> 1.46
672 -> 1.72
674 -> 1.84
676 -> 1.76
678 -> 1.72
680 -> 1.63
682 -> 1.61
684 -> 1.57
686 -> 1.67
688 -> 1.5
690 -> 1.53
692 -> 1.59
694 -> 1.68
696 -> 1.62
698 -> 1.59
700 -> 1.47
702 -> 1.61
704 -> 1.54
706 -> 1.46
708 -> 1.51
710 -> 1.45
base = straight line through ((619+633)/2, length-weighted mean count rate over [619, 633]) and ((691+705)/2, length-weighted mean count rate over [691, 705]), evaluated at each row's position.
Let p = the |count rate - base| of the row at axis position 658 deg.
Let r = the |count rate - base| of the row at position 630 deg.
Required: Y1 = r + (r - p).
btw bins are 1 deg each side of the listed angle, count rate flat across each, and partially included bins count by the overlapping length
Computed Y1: 0.20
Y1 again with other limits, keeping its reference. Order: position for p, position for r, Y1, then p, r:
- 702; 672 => 0.60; 0.00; 0.30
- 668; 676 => 0.53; 0.09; 0.31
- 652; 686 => 0.08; 0.25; 0.16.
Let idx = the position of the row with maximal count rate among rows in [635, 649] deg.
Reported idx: 646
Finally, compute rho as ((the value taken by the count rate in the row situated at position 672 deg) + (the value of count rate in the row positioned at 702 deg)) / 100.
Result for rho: 0.033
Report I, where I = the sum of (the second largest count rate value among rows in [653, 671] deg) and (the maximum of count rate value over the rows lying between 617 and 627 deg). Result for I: 2.69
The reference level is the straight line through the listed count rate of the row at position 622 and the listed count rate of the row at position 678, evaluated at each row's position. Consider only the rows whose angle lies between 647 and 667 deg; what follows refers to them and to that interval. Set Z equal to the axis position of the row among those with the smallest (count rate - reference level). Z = 666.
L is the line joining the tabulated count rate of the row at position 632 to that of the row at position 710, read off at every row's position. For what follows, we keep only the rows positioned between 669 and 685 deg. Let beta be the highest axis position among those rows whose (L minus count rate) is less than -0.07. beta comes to 684 deg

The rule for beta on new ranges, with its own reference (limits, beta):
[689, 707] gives 704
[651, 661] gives 660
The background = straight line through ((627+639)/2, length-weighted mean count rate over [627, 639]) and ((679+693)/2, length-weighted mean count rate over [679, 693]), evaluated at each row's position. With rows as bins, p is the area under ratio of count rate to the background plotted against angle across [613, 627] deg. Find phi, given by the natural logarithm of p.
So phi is 2.30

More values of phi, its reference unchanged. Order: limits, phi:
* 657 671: 2.65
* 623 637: 2.58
